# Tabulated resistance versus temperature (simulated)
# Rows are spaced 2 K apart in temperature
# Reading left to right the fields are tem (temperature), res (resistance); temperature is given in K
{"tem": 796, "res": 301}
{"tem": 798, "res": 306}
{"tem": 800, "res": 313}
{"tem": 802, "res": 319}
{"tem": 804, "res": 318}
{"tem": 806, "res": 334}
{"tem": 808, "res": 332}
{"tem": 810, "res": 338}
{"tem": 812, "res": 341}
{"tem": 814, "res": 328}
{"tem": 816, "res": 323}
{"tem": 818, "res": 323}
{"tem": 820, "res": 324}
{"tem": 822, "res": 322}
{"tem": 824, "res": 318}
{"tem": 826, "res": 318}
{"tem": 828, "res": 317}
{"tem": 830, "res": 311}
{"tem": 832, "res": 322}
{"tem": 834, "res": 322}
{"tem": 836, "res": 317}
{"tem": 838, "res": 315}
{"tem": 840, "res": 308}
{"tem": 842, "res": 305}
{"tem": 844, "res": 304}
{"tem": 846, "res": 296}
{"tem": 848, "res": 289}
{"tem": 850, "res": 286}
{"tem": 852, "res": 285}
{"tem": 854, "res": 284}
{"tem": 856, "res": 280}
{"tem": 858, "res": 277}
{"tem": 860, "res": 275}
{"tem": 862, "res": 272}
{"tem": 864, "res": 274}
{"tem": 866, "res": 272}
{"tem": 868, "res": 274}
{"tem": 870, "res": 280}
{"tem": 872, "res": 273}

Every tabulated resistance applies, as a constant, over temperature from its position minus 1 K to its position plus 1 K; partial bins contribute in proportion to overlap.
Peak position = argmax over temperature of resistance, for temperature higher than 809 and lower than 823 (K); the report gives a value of 812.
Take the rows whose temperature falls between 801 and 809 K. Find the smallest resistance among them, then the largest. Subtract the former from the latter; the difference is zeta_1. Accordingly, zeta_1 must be 16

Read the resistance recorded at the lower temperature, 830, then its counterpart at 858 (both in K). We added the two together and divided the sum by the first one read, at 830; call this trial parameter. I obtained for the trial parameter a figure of 1.89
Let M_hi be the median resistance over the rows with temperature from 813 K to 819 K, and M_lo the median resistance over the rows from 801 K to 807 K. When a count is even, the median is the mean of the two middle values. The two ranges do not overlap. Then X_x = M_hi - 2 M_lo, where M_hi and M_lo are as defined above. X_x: -315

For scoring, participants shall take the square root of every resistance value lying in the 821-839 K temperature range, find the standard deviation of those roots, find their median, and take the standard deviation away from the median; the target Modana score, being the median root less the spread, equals 17.7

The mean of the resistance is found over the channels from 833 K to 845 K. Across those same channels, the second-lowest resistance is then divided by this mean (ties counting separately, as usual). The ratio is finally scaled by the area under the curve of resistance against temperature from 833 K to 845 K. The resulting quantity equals 3660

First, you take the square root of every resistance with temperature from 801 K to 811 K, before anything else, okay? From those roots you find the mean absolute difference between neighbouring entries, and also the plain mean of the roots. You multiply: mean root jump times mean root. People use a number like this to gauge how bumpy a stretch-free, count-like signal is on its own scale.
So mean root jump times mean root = 3.12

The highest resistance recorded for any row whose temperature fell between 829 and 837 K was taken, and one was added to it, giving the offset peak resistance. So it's 323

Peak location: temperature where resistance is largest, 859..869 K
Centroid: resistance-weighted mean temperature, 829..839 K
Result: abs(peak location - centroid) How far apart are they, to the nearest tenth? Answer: 26.0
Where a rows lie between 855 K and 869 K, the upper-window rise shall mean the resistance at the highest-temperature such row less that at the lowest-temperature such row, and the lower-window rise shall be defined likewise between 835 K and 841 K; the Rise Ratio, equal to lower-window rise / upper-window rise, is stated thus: 1.5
